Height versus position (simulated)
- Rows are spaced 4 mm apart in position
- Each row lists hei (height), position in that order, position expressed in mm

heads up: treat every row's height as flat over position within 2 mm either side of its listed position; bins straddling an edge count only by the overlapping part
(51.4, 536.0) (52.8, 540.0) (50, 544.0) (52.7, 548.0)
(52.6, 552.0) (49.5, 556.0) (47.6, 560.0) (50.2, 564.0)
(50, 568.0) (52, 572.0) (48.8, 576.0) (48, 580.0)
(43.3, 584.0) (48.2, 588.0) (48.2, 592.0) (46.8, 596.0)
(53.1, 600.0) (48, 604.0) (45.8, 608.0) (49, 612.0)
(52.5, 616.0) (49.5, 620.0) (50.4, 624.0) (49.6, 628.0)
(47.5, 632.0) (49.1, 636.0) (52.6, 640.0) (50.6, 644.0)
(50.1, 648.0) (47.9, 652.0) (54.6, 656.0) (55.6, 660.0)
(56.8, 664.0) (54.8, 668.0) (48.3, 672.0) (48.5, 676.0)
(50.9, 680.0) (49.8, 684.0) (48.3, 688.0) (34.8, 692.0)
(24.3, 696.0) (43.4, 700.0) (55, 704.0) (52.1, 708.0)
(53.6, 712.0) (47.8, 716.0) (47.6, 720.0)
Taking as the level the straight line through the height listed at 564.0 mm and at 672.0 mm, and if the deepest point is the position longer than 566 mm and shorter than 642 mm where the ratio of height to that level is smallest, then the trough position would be 584.0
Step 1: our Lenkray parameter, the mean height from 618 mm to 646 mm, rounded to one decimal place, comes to 49.9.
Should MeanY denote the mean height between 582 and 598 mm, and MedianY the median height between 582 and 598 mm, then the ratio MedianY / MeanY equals 1.02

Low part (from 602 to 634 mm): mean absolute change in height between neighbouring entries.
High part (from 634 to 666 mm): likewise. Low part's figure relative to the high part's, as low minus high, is -0.20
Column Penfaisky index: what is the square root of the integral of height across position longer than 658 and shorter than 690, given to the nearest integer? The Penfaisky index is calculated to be 41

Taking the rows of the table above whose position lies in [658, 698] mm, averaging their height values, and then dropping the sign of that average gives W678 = 47.2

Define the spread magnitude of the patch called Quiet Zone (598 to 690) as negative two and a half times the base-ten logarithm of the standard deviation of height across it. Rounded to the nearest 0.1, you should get -1.1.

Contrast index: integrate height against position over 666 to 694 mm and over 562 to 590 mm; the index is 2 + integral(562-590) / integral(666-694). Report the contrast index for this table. 3.02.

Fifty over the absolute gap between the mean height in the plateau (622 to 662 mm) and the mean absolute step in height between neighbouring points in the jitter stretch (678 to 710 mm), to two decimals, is 1.18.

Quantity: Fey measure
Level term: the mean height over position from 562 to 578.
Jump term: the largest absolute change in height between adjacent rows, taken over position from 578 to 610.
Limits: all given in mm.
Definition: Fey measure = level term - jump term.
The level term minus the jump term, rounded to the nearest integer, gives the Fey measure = 44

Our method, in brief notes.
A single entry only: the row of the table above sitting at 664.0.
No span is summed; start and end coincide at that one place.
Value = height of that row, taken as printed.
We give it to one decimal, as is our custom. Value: 56.8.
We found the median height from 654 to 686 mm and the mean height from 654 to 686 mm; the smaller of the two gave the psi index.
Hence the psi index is 52.4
